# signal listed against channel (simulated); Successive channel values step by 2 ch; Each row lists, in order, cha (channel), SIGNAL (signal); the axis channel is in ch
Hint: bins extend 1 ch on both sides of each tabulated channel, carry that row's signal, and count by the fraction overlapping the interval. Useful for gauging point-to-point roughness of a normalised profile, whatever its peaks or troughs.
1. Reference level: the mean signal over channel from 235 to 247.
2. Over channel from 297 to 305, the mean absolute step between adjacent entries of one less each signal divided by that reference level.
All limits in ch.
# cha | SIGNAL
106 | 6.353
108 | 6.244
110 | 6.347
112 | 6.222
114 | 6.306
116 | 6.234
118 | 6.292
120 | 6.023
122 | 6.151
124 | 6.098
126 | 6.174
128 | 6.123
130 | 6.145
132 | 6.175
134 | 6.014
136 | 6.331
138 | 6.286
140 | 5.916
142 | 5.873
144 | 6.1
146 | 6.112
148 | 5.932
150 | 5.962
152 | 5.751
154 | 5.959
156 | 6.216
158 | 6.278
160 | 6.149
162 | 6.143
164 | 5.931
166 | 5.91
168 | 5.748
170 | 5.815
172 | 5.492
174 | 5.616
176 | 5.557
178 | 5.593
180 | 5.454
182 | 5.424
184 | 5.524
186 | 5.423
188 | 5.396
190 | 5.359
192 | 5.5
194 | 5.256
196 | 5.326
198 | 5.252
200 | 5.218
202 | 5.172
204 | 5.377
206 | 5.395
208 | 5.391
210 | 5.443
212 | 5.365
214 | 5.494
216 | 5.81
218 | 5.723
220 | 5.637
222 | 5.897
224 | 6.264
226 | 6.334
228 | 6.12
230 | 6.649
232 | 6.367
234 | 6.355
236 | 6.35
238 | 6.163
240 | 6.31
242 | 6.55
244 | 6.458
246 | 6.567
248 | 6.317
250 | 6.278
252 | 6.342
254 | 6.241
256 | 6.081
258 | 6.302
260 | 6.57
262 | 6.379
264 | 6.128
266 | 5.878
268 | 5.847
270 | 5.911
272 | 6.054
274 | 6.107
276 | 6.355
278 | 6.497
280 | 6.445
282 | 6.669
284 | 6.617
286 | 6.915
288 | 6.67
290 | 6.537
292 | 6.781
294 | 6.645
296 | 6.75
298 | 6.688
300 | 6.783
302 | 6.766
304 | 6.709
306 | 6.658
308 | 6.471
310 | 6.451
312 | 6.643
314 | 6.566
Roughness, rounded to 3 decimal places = 0.009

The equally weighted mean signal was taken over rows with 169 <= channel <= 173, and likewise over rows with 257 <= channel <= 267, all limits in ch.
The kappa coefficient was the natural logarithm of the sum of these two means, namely 2.48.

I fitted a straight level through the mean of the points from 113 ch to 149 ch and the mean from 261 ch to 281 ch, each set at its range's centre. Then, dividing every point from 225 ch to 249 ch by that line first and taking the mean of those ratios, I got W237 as 1.04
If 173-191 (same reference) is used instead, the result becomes 0.89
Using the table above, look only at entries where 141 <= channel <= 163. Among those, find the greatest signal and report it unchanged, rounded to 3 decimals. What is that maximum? 6.278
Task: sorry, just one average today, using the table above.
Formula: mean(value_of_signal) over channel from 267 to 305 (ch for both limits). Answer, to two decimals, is 6.51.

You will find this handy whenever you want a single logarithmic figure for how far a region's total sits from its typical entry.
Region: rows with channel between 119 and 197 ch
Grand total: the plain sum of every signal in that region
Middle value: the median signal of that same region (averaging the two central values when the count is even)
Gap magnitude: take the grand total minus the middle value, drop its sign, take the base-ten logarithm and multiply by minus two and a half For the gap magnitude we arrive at -5.9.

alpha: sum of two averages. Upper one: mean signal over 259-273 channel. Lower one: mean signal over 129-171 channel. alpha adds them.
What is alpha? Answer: 12.1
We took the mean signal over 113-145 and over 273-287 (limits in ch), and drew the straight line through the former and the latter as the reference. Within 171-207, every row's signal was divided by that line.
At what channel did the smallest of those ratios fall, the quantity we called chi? 202 ch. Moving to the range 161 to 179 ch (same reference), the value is 172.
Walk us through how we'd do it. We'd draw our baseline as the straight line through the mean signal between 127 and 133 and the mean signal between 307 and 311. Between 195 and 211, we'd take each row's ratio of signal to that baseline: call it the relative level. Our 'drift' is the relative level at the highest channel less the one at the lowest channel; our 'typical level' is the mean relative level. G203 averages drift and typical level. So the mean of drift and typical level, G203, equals 0.432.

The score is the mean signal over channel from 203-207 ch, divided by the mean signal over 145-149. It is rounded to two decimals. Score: 0.89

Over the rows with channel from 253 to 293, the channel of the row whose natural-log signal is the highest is 286 ch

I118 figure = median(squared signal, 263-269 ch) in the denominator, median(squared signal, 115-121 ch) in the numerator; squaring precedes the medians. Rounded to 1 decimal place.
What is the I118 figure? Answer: 1.1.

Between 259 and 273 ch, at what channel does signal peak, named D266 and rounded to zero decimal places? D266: 260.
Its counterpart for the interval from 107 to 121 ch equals 110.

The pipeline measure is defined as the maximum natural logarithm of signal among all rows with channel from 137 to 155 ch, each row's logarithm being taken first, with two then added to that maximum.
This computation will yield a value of 3.84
